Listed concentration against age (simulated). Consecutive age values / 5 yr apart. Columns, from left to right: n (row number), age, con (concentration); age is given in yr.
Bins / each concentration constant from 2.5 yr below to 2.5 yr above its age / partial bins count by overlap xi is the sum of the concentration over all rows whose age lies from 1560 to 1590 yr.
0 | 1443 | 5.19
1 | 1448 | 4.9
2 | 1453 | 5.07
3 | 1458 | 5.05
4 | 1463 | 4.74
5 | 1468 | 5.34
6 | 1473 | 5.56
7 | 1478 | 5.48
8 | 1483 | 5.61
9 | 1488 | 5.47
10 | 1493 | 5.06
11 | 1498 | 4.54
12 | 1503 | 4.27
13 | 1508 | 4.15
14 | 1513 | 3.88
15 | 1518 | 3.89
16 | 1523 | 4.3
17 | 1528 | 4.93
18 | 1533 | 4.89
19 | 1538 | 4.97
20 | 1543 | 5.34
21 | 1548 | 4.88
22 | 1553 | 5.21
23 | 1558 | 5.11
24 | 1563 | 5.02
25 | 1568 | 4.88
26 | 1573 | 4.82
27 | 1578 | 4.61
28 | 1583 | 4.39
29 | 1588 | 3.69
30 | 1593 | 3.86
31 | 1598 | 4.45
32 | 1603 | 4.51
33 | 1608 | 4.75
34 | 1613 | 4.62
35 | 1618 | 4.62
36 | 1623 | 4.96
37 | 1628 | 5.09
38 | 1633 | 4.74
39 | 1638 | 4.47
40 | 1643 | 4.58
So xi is 27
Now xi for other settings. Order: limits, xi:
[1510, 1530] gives 17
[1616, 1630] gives 15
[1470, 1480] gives 11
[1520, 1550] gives 29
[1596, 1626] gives 28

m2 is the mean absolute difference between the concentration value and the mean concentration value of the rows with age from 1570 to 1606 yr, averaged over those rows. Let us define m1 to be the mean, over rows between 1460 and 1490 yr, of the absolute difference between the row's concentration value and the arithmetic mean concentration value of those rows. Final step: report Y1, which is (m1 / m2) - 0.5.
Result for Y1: 0.18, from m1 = 0.22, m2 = 0.32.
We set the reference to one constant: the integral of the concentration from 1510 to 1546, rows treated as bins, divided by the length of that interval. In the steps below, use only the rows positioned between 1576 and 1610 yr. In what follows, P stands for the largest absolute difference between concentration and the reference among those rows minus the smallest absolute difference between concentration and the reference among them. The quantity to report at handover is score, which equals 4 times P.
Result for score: 3.6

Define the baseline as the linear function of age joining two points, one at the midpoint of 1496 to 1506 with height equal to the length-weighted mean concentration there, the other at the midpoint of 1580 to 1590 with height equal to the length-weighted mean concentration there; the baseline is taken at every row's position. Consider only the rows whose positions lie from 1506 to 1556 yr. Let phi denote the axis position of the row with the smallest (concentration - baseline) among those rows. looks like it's 1513 yr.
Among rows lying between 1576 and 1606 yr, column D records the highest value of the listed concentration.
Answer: 4.61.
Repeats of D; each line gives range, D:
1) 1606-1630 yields 5.09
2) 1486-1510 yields 5.47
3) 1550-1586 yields 5.21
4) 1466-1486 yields 5.61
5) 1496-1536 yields 4.93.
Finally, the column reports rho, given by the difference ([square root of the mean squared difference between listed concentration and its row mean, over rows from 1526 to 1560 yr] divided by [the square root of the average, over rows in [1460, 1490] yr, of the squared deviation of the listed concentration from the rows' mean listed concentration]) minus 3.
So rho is -2.4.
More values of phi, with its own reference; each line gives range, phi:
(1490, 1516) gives 1513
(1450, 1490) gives 1463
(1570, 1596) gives 1588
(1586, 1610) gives 1588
